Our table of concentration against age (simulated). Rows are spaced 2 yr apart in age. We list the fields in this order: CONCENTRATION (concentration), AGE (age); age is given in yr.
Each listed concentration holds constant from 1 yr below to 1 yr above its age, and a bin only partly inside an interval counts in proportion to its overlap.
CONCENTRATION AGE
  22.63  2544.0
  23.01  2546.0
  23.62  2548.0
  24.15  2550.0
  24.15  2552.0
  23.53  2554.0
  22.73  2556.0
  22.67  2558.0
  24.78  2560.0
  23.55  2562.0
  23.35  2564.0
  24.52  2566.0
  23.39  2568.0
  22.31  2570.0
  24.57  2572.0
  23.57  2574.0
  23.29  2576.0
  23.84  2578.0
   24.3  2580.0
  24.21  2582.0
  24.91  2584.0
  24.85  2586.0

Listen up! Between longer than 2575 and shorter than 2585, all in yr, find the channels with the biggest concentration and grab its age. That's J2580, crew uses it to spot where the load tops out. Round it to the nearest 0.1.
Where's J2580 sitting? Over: 2584.0 yr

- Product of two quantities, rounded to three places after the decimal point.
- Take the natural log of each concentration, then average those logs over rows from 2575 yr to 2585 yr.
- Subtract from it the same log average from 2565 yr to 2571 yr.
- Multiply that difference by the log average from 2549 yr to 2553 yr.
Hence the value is 0.096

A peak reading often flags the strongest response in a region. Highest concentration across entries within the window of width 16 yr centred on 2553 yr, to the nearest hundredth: 24.78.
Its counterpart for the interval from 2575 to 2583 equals 24.30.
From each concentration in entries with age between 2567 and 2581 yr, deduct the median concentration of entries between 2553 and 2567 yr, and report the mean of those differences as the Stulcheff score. 0.08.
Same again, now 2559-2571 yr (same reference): 0.12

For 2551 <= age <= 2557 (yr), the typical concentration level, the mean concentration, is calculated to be 23.5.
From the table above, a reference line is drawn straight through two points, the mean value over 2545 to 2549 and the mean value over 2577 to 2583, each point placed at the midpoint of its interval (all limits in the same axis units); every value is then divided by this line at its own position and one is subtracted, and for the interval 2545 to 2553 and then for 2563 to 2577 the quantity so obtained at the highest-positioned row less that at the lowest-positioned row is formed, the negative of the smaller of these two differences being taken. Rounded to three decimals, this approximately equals 0.014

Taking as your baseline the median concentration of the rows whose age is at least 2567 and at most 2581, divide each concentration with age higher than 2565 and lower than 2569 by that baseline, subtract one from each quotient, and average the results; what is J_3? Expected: 0.016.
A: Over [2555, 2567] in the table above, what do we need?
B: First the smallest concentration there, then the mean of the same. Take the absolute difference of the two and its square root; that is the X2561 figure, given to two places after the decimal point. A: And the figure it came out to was 0.96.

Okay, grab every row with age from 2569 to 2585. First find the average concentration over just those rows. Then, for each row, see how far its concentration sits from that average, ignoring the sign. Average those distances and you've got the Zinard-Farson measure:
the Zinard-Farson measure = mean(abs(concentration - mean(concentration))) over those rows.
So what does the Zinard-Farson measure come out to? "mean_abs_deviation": 0.62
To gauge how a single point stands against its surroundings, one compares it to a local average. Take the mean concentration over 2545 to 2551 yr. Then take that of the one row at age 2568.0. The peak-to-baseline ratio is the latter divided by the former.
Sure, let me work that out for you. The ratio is 0.99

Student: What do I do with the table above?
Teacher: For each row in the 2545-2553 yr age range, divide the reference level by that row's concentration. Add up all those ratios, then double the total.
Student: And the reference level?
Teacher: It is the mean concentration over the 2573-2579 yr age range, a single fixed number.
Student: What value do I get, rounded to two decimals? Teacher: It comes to 7.95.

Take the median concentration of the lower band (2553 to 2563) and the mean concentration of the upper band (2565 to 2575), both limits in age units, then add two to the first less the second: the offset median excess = 1.9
